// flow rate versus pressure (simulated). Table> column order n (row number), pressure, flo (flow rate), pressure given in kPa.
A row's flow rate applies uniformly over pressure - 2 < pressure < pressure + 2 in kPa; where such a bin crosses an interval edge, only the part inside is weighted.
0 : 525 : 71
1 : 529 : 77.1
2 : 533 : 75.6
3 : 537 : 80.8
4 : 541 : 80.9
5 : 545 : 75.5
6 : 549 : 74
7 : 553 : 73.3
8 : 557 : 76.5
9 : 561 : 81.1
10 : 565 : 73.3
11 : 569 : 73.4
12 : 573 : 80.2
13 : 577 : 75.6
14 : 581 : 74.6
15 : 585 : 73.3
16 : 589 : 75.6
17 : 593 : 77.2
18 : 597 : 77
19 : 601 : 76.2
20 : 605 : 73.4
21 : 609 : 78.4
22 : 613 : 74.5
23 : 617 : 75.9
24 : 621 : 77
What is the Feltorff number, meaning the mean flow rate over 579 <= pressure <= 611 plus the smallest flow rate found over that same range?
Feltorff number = 149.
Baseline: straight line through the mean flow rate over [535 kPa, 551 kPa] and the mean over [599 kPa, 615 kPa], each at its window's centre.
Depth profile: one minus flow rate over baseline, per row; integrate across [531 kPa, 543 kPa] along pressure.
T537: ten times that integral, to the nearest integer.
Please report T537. -2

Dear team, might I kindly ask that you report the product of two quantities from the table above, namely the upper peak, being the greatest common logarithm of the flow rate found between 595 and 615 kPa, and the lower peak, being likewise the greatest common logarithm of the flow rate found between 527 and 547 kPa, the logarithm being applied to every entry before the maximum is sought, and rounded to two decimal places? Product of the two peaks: 3.61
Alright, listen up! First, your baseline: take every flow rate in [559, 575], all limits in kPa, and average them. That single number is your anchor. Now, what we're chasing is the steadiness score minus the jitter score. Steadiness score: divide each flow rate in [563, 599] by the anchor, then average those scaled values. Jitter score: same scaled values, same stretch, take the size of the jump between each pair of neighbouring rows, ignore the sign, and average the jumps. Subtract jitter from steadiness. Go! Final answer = 0.952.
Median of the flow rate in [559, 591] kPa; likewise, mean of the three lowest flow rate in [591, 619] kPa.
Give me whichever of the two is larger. 75.1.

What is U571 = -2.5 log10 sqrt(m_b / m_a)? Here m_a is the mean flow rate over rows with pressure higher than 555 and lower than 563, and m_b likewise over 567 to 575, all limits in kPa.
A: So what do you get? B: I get 0.014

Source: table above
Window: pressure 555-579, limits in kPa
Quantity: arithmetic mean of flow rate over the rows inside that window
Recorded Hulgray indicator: 76.7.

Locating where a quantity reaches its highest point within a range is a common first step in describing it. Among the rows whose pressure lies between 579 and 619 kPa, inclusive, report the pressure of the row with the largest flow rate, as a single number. 609 kPa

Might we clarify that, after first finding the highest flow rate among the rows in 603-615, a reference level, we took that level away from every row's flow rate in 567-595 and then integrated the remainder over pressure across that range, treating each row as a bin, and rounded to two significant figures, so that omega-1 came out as -76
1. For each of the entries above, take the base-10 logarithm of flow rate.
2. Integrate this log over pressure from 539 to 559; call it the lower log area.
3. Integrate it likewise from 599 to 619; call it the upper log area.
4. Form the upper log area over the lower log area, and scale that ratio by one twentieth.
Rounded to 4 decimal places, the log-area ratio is 0.0499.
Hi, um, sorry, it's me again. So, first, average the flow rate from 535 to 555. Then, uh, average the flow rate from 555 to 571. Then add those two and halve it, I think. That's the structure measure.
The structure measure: 76.5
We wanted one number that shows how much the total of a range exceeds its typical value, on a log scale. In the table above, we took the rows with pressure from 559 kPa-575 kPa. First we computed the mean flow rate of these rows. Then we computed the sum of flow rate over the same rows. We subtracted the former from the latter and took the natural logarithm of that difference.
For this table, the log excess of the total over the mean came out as 5.44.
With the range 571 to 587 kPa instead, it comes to 5.43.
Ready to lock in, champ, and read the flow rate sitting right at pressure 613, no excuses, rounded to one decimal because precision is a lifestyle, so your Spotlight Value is 74.5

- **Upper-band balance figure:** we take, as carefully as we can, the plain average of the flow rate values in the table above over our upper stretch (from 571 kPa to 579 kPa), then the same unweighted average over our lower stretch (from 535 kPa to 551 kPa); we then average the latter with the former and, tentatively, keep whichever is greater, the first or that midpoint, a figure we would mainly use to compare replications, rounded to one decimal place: 77.9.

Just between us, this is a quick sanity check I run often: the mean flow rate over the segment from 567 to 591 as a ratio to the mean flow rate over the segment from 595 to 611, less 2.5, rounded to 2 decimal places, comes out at -1.51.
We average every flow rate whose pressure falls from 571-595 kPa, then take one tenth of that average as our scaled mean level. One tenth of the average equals 7.608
